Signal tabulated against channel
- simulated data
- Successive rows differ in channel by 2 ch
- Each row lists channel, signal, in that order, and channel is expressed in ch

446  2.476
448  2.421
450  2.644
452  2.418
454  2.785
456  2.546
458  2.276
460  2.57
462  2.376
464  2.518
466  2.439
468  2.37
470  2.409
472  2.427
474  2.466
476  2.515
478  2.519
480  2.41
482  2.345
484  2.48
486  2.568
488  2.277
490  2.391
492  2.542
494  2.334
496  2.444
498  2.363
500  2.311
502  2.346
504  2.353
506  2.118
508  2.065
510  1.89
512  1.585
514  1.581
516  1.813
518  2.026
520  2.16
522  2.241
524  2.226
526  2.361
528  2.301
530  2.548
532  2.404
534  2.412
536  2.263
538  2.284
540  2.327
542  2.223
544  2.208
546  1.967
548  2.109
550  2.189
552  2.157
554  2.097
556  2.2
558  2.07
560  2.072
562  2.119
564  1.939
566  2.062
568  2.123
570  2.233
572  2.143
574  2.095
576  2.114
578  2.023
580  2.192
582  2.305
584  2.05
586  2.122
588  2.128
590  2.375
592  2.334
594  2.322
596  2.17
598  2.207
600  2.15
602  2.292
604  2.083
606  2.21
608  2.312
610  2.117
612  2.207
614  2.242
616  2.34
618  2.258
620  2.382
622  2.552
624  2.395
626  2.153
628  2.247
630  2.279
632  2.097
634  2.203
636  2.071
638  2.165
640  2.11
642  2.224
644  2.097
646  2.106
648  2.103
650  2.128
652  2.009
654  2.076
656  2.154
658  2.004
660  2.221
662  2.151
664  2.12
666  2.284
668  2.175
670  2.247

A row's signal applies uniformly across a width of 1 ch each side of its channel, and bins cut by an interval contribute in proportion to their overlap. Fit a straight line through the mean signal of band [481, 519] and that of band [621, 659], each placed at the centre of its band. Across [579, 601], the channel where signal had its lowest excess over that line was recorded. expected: 584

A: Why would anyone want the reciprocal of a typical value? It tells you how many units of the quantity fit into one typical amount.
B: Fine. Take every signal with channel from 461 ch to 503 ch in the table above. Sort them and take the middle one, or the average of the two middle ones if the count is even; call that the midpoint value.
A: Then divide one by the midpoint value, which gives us 0.415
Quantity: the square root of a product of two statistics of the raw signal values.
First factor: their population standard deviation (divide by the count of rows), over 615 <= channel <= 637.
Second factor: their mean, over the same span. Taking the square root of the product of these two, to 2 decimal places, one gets 0.55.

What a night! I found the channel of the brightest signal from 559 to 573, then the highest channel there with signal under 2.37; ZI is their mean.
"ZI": 571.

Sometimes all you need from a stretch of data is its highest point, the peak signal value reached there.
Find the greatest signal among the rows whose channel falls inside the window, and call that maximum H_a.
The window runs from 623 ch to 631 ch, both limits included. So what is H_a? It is 2.395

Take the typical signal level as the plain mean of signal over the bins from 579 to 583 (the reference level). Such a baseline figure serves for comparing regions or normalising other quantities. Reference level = 2.25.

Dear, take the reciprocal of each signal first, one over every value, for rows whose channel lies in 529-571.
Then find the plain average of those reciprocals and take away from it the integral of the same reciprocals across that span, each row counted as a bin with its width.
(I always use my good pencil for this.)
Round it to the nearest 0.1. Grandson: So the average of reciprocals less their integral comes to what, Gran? -18.8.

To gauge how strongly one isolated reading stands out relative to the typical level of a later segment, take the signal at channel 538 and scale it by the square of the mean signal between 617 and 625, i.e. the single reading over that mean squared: 0.398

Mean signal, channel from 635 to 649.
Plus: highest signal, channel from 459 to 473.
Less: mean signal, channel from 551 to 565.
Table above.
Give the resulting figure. 2.60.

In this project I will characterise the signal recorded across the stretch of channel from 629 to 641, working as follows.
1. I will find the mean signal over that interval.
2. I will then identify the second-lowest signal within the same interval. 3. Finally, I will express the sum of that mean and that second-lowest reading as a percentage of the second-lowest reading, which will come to 203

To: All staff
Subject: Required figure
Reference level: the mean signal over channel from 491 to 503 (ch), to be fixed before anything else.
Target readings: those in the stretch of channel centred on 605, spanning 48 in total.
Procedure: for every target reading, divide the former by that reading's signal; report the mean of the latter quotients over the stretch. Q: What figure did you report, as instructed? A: 1.07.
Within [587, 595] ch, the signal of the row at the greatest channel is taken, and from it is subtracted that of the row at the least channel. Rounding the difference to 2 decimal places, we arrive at 0.19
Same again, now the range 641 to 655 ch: -0.15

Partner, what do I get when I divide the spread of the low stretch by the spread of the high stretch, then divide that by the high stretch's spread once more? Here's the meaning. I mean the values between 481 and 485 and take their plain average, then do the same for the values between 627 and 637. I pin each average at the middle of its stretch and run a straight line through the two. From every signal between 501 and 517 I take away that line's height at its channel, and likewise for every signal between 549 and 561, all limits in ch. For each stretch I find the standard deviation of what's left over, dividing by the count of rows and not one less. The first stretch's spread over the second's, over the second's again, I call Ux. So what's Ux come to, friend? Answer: 111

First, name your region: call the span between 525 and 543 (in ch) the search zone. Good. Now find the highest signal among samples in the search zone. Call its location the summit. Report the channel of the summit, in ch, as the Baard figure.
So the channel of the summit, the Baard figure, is 530 ch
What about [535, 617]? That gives 590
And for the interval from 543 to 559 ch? 544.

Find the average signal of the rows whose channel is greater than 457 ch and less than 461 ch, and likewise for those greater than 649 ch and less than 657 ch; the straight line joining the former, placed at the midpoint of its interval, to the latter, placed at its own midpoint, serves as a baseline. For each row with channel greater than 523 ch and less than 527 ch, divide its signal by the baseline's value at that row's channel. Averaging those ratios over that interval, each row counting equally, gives 0.99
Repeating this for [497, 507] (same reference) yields 0.98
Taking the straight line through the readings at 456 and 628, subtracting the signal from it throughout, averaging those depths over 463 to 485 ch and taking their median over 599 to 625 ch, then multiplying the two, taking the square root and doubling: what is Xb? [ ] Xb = 0.042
